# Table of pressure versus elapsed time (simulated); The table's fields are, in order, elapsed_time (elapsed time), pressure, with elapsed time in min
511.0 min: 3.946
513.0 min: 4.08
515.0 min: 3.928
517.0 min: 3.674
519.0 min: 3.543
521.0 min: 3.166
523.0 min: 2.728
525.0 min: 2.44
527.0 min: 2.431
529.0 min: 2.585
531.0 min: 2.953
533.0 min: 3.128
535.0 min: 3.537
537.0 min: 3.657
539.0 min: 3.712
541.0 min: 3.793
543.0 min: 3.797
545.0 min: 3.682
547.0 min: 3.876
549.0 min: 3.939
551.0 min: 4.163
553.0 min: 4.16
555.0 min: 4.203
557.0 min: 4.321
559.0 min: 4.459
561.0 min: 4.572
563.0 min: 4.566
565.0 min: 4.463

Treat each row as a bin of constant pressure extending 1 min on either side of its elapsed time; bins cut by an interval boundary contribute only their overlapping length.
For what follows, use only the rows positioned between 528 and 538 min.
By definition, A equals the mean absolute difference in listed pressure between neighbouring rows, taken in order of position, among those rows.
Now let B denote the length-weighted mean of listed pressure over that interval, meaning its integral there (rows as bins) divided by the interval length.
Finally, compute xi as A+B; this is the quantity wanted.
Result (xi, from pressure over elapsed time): 3.4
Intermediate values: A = 0.27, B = 3.2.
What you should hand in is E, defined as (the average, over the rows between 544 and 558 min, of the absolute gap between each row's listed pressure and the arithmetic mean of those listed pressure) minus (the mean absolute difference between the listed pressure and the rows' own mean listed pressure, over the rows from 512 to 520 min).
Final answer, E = -0.01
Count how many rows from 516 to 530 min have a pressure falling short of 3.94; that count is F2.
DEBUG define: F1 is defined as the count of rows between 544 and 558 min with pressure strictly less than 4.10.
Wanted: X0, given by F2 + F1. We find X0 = 10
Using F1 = 3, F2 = 7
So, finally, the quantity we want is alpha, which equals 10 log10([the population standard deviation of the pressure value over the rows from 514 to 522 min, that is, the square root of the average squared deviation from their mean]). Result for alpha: -5.6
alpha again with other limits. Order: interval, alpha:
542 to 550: -10.2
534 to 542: -10.3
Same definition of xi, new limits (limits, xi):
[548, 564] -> 4.4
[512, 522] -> 3.9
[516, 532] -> 3.2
